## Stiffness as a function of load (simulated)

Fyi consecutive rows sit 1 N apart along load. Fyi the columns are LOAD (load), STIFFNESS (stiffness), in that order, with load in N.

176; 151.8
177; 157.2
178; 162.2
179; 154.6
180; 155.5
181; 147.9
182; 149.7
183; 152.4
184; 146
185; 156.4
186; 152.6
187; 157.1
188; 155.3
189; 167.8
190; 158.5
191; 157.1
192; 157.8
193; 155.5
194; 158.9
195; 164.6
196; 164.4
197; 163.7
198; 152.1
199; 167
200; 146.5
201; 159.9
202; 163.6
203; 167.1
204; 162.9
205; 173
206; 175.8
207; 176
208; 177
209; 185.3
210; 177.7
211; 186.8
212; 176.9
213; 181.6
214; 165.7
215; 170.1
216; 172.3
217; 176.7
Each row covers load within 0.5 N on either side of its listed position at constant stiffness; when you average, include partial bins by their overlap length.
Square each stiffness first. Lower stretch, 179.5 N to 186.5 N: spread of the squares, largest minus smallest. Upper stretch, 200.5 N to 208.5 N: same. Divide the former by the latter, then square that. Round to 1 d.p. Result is 0.3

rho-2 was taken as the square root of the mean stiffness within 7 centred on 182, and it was 12.3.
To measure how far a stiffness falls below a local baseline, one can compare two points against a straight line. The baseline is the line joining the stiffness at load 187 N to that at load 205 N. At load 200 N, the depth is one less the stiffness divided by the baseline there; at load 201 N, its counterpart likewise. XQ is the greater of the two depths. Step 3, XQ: 0.13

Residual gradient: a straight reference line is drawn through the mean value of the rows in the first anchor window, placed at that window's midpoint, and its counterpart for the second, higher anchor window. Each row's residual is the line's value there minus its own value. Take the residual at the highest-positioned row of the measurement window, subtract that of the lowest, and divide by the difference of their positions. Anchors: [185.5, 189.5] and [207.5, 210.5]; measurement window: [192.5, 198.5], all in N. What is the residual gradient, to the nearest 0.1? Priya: 1.7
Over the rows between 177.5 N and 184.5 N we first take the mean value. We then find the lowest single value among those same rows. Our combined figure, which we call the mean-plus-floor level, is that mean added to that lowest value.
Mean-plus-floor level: 299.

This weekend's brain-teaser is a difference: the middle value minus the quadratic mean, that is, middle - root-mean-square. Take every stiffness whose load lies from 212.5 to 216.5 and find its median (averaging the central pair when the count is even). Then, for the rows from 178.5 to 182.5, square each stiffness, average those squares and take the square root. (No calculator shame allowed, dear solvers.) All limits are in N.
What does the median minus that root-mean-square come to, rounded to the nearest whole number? 19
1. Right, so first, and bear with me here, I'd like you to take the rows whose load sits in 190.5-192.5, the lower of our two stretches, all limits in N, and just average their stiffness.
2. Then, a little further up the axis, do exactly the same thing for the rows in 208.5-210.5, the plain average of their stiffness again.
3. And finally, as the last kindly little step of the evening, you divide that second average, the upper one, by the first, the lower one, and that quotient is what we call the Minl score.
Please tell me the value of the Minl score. 1.15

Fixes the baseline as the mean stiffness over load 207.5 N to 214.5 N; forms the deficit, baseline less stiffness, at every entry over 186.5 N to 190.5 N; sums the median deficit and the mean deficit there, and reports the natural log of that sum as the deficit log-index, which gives 3.7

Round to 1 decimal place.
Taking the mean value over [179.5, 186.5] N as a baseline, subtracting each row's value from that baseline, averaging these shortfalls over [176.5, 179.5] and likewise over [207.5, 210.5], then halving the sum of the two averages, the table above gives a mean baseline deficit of -17.5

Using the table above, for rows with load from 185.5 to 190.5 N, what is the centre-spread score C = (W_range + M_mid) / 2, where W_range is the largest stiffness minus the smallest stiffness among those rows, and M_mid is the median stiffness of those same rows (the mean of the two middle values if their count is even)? 86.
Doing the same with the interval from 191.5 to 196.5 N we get 84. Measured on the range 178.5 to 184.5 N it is 80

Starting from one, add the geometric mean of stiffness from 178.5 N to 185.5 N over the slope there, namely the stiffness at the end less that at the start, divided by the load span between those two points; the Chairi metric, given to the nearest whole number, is 507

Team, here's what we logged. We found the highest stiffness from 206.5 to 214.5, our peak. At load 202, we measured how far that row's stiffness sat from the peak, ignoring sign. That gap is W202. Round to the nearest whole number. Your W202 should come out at 23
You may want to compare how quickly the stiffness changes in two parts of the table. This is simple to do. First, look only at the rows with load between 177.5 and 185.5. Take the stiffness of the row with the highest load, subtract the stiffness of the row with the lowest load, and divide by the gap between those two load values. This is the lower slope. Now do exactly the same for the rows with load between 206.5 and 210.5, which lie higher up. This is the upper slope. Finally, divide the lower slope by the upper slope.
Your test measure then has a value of -1.5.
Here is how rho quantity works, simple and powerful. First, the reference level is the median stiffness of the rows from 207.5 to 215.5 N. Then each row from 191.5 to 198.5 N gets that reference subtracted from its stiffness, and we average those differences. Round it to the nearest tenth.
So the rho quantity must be -17.8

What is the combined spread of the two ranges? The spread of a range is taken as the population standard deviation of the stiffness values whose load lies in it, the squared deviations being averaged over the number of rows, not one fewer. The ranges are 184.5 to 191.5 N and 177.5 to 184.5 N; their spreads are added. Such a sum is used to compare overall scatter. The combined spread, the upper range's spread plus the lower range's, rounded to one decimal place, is 9.5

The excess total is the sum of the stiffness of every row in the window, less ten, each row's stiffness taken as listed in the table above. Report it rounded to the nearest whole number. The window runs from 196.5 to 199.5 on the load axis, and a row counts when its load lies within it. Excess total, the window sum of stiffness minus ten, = 473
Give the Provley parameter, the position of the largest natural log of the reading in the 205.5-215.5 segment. 211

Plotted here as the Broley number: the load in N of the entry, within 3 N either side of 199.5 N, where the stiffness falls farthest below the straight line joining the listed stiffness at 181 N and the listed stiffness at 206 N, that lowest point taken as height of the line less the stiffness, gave 200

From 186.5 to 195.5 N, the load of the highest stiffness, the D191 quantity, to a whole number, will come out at 189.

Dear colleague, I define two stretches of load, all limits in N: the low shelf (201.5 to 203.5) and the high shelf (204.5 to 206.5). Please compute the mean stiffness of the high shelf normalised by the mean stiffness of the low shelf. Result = 1.05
